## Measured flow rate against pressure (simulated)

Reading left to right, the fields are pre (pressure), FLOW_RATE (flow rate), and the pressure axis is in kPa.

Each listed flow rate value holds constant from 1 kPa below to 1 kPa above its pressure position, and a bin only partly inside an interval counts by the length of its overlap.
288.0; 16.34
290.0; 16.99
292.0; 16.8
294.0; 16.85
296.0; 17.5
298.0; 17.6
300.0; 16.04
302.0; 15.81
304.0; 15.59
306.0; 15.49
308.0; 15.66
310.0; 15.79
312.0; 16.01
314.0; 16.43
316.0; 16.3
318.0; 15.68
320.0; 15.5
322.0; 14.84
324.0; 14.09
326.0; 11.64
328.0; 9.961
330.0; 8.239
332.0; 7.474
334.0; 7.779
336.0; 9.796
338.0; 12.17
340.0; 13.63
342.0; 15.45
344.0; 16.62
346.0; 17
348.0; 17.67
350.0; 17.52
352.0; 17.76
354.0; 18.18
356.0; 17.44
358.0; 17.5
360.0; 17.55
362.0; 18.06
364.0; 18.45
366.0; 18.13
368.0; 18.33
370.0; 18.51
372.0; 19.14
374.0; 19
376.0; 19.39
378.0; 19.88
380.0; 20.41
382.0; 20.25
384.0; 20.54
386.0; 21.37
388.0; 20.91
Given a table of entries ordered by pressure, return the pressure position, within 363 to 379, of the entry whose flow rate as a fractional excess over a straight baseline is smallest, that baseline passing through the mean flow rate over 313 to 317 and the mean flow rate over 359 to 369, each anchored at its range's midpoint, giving 366.0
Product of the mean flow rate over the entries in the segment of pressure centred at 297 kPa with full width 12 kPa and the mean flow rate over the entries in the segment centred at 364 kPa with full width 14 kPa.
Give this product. 303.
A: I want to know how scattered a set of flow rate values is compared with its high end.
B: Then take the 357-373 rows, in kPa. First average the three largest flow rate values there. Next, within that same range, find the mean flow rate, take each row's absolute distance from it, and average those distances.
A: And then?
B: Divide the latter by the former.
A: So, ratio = 0.021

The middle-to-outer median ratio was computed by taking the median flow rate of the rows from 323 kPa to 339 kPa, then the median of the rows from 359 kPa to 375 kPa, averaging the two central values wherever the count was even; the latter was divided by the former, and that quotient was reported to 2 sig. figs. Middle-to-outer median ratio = 1.9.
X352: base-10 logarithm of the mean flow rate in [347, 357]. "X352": 1.25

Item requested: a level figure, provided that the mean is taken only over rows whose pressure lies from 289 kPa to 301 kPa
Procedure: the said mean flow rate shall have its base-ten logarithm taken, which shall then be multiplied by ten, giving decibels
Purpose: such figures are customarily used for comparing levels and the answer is 12.30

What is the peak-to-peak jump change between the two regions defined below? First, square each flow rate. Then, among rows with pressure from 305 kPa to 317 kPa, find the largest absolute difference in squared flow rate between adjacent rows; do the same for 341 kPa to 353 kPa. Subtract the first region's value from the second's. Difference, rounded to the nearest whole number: 24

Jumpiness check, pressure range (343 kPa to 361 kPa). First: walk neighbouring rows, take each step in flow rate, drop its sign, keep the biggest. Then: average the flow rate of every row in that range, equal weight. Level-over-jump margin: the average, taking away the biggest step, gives 16.7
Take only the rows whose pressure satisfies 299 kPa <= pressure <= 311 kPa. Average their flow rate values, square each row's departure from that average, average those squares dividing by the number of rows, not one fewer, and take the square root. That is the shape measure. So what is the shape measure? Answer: 0.2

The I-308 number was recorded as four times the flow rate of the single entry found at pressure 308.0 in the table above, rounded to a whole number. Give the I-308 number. 63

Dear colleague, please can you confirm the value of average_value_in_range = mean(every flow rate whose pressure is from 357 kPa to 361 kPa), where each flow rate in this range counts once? 17.5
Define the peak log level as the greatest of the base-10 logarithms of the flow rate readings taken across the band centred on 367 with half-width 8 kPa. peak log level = 1.28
